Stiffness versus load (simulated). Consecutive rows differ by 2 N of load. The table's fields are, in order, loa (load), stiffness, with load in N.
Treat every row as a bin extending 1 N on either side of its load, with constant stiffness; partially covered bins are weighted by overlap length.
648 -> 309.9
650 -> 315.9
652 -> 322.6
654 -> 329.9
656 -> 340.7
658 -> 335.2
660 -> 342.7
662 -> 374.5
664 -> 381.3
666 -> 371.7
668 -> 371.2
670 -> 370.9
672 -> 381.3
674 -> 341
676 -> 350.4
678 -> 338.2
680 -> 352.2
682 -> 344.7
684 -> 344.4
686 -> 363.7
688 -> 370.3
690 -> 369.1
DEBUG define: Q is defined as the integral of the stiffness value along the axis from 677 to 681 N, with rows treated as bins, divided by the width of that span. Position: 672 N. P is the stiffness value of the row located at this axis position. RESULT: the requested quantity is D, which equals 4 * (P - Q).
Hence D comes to 144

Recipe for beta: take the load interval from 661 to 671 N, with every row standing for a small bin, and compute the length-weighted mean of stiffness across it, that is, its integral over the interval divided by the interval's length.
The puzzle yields 374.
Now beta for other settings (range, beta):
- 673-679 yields 343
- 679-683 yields 348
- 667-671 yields 371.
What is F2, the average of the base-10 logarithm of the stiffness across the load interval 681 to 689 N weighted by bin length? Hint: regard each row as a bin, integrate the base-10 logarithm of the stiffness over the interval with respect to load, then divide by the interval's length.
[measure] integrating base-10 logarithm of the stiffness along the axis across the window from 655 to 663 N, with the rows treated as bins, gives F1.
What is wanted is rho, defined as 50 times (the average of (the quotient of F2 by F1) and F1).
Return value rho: 511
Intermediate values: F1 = 20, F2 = 2.55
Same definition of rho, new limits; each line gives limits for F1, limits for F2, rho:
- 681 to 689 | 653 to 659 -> 513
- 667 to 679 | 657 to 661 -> 768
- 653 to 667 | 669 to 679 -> 894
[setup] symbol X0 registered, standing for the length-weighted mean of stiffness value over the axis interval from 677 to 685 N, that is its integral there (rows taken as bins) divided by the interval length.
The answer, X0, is 345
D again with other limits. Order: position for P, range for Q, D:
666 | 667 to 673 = -11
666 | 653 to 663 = 108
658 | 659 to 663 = -94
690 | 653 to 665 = 74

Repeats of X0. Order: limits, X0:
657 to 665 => 358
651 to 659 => 332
